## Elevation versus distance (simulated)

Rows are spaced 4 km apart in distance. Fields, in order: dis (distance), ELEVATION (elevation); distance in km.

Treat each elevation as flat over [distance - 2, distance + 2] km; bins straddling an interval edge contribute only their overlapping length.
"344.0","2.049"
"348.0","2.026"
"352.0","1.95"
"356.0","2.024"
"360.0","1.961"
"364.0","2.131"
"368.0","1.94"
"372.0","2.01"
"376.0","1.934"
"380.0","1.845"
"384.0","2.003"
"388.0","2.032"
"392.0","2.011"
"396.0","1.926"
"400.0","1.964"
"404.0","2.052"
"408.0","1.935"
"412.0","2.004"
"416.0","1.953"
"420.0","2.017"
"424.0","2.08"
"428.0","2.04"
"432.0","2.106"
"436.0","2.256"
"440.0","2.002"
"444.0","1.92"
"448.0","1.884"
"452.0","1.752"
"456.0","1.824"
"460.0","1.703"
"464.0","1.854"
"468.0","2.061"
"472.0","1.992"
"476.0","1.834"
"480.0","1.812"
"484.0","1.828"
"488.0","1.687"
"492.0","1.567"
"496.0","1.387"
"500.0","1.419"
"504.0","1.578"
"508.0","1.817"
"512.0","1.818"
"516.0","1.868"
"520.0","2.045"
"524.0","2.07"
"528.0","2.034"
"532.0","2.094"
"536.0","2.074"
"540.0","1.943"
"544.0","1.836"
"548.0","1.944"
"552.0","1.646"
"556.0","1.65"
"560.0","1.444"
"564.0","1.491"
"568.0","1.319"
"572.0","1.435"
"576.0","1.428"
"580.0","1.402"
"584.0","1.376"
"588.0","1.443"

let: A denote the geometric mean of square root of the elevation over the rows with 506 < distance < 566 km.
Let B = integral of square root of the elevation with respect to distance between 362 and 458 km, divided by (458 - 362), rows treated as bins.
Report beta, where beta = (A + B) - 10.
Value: -7.24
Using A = 1.36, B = 1.41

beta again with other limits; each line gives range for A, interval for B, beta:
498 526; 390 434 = -7.25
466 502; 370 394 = -7.29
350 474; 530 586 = -7.32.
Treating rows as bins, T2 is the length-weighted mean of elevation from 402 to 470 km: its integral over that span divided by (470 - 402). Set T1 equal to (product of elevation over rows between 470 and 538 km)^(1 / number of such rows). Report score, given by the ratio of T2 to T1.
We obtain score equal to 1.09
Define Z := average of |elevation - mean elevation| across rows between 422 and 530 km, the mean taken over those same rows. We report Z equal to 0.161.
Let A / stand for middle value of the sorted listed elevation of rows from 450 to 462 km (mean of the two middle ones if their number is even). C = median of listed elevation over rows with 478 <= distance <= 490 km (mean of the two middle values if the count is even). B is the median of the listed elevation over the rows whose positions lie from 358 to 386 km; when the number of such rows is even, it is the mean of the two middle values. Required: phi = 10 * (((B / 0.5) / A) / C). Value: 12.4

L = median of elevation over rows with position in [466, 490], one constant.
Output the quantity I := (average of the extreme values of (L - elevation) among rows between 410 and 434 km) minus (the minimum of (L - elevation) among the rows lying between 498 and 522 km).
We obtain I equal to 0.0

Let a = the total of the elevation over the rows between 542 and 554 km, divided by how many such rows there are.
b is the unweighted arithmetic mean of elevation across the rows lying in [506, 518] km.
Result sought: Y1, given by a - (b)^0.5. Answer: 0.45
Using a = 1.81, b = 1.83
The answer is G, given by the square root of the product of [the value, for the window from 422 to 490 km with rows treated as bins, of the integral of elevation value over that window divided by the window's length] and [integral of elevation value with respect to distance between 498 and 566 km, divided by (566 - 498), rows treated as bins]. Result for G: 1.86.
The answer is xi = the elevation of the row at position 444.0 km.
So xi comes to 1.92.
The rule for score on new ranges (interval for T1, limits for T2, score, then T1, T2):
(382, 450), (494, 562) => 0.90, 2.01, 1.80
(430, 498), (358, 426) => 1.08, 1.84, 1.99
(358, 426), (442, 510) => 0.89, 1.99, 1.76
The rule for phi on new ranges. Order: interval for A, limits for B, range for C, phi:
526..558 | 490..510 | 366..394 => 8.1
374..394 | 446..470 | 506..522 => 10.0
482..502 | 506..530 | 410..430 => 12.3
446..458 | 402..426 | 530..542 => 10.6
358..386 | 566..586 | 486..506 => 9.1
